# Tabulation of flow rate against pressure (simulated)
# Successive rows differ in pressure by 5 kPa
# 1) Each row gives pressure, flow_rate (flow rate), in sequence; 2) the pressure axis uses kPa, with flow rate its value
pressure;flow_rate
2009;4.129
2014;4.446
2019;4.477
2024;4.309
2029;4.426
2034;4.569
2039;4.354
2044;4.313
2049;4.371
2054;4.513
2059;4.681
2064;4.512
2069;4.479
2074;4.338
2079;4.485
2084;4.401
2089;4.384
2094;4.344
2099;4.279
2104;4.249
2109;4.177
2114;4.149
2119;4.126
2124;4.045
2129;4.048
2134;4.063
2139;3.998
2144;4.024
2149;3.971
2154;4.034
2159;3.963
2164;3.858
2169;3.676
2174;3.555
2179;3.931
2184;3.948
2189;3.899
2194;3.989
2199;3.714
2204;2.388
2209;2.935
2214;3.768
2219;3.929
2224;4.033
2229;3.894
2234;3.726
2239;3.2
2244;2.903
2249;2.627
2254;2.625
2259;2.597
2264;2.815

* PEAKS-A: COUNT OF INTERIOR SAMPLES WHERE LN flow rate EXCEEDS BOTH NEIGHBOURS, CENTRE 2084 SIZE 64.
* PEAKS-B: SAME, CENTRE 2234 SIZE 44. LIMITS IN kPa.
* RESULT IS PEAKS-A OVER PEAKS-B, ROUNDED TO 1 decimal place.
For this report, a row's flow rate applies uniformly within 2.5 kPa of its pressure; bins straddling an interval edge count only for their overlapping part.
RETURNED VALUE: 2.0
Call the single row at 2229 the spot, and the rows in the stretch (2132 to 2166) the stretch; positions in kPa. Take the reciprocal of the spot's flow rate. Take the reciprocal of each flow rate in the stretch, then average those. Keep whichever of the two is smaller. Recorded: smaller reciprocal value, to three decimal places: 0.251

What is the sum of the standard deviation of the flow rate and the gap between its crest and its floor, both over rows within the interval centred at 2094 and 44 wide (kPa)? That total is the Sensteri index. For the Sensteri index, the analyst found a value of 0.44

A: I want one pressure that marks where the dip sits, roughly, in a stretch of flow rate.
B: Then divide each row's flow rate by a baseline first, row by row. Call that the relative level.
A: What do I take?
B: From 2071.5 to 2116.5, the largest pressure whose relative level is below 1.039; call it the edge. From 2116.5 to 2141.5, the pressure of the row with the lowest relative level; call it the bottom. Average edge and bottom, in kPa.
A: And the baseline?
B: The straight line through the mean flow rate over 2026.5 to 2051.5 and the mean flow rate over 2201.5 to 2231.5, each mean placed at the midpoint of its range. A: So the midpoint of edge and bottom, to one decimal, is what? 2119.0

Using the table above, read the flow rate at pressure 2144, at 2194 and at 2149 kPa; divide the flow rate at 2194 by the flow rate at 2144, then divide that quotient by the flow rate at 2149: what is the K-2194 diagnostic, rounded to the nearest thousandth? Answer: 0.250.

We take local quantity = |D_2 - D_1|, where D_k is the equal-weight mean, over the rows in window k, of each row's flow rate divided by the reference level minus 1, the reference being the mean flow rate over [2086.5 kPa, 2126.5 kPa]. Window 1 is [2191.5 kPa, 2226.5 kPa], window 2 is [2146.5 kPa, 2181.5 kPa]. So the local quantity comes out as 0.076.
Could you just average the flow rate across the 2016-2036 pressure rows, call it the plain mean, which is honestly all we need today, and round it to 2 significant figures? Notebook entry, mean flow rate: 4.4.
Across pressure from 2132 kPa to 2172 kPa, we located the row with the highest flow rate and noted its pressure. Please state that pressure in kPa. 2134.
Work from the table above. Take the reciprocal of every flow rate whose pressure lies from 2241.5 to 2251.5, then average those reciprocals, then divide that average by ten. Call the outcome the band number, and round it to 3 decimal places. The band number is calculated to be 0.036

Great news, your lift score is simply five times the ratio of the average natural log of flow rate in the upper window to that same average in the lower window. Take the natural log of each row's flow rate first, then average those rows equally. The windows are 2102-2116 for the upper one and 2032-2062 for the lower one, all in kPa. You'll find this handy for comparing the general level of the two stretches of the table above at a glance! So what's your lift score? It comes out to 4.8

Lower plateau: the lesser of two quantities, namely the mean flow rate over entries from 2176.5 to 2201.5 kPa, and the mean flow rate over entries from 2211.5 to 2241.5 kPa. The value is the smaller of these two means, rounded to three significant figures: 3.76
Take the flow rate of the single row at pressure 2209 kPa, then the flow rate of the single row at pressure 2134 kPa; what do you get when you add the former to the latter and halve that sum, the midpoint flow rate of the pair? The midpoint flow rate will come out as 3.50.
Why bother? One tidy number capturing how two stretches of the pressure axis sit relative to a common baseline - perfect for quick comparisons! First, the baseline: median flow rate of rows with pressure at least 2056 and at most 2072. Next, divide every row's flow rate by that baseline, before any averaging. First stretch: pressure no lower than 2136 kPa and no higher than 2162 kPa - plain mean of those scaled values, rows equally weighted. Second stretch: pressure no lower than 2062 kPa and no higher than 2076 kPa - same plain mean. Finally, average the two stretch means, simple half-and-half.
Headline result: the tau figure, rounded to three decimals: 0.935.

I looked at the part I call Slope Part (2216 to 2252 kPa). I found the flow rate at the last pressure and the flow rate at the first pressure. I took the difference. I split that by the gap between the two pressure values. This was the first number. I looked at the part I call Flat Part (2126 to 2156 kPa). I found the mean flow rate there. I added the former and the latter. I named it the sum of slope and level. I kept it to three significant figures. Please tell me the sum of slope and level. 3.98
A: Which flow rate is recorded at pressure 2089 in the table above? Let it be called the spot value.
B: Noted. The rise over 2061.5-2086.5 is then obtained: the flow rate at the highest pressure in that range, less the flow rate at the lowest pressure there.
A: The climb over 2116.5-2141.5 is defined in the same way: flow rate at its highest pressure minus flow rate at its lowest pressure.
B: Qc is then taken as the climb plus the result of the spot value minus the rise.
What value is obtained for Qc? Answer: 4.37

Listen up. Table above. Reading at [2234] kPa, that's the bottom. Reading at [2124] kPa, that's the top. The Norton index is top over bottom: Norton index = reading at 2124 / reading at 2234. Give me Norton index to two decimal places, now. 1.09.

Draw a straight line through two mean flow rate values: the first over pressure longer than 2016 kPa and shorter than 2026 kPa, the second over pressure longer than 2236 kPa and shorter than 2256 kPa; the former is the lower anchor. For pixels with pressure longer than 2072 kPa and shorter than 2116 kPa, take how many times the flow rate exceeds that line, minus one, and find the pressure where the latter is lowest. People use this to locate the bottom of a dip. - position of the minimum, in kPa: 2074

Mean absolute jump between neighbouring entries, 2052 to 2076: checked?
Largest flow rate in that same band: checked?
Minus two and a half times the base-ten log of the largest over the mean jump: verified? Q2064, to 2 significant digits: -3.9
